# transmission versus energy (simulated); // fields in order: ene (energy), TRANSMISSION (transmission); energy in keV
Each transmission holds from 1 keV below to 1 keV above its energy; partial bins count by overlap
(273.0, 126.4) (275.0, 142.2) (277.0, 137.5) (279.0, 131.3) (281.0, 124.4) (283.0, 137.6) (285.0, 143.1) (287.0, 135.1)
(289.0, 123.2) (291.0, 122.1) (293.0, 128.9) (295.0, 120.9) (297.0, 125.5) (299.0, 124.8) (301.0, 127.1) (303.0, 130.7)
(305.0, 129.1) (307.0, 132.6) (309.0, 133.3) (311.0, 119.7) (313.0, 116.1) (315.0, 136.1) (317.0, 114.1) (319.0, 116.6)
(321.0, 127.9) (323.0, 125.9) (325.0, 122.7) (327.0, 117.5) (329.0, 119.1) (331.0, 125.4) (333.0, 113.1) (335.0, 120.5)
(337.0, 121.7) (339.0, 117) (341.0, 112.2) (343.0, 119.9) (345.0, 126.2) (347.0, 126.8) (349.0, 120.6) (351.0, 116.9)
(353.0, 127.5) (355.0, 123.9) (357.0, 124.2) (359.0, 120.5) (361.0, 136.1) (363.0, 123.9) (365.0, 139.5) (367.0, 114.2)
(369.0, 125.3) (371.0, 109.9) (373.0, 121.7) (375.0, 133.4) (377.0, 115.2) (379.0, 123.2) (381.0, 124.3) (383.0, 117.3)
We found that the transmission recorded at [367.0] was 114.2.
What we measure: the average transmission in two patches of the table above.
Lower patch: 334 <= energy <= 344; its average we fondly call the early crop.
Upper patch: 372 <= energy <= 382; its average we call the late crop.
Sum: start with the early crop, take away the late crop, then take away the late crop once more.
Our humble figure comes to -129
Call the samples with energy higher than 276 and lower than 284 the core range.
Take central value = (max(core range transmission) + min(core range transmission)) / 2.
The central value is 131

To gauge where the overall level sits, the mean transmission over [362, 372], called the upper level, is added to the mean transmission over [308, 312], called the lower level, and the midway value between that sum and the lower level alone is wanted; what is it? 188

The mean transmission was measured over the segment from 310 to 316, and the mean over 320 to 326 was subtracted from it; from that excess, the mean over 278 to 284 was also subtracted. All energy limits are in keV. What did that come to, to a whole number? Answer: -133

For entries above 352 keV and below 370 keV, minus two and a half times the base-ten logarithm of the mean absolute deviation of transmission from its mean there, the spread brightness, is -1.85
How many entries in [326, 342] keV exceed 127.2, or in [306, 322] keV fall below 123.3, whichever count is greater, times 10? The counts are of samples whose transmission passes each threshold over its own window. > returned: 40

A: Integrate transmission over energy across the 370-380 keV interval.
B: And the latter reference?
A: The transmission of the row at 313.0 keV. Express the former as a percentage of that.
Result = 1039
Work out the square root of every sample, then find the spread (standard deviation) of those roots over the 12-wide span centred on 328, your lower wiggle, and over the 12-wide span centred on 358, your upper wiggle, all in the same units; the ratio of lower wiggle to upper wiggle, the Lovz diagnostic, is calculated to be 0.95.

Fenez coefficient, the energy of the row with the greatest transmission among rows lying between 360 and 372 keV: 365.0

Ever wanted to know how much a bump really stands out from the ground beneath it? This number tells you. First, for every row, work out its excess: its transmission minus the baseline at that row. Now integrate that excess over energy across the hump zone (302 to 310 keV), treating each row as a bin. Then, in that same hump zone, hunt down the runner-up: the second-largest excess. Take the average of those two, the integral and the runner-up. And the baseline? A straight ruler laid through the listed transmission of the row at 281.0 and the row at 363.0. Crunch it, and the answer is 33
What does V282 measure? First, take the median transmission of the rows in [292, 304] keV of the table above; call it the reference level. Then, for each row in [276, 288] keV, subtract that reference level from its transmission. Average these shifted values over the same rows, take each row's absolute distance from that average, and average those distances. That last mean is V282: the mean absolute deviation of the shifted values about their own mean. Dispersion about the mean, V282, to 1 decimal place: 4.7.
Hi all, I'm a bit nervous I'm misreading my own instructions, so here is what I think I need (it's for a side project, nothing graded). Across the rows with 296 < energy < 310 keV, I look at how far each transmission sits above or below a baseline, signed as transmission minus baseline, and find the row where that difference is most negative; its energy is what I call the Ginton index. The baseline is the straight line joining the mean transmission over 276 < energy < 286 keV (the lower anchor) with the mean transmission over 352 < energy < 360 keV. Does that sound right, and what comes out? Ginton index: 299.0 keV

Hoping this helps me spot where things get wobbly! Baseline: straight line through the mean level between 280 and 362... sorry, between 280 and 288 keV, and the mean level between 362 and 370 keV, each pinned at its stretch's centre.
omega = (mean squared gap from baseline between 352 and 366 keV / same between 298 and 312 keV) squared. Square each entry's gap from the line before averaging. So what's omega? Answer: 1.49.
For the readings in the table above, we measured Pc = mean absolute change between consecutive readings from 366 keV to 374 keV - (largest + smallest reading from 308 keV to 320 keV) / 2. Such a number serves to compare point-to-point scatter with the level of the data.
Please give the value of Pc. -112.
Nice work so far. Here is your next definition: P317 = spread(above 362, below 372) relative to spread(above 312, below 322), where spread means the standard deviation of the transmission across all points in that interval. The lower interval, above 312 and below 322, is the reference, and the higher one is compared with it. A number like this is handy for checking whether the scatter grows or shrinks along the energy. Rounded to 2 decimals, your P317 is 1.21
